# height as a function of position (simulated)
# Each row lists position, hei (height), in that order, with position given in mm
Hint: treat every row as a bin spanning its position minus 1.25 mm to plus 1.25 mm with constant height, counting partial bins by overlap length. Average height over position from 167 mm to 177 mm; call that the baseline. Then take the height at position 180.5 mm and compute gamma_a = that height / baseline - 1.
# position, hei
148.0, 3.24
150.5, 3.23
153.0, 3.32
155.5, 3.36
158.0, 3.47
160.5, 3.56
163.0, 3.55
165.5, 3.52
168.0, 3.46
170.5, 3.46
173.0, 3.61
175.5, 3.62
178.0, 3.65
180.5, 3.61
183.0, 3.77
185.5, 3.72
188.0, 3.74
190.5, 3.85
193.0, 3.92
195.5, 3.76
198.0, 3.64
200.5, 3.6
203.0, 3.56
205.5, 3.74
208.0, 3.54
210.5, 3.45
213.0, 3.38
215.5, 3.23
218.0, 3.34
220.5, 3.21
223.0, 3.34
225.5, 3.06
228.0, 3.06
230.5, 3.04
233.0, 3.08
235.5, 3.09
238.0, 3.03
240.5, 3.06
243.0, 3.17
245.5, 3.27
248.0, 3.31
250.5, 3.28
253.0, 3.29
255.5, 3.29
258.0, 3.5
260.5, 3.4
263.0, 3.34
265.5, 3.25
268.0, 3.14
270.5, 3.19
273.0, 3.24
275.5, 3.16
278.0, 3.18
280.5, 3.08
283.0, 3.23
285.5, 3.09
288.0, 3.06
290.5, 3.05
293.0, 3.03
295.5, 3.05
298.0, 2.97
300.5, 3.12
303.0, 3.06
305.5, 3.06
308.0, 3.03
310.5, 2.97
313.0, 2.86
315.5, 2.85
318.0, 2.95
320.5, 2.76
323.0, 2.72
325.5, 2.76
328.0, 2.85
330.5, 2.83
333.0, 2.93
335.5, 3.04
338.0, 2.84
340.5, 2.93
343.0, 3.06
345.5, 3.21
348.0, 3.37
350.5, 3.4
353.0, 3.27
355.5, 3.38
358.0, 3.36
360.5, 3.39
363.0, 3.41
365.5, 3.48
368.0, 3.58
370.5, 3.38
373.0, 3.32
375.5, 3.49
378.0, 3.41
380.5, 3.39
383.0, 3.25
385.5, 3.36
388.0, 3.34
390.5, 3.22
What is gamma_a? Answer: 0.02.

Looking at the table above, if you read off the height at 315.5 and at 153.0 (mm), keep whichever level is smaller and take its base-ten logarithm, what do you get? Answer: 0.455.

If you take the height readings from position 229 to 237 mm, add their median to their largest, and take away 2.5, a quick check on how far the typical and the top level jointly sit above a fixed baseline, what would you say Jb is 3.7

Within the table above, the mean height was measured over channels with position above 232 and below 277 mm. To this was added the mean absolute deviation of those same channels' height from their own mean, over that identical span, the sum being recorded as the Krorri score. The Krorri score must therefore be 3.33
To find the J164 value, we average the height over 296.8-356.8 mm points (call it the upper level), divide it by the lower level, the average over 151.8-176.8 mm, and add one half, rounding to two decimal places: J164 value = 1.36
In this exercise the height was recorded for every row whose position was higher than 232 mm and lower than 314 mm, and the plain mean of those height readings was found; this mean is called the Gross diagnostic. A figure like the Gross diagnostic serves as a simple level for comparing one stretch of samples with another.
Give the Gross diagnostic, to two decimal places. 3.15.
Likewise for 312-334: 2.83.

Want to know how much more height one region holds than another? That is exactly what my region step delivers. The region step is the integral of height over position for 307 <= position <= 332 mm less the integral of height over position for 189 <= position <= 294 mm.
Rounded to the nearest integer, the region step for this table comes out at -275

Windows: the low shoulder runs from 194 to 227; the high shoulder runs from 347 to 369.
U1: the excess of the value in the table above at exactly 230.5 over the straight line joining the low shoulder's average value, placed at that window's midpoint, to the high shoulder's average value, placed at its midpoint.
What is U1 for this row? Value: -0.40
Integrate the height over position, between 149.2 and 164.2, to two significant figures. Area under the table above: 51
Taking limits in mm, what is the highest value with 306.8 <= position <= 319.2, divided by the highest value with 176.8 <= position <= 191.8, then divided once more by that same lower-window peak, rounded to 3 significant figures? 0.204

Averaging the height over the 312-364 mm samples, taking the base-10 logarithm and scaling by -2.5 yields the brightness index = -1.213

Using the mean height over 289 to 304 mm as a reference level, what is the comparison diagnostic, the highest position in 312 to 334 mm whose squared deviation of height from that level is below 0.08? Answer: 333.0 mm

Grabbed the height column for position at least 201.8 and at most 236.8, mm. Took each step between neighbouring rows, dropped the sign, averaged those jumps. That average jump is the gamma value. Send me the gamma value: 0.108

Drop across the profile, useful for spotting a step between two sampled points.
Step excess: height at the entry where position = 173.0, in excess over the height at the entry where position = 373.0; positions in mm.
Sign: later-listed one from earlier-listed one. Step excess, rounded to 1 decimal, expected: 0.3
